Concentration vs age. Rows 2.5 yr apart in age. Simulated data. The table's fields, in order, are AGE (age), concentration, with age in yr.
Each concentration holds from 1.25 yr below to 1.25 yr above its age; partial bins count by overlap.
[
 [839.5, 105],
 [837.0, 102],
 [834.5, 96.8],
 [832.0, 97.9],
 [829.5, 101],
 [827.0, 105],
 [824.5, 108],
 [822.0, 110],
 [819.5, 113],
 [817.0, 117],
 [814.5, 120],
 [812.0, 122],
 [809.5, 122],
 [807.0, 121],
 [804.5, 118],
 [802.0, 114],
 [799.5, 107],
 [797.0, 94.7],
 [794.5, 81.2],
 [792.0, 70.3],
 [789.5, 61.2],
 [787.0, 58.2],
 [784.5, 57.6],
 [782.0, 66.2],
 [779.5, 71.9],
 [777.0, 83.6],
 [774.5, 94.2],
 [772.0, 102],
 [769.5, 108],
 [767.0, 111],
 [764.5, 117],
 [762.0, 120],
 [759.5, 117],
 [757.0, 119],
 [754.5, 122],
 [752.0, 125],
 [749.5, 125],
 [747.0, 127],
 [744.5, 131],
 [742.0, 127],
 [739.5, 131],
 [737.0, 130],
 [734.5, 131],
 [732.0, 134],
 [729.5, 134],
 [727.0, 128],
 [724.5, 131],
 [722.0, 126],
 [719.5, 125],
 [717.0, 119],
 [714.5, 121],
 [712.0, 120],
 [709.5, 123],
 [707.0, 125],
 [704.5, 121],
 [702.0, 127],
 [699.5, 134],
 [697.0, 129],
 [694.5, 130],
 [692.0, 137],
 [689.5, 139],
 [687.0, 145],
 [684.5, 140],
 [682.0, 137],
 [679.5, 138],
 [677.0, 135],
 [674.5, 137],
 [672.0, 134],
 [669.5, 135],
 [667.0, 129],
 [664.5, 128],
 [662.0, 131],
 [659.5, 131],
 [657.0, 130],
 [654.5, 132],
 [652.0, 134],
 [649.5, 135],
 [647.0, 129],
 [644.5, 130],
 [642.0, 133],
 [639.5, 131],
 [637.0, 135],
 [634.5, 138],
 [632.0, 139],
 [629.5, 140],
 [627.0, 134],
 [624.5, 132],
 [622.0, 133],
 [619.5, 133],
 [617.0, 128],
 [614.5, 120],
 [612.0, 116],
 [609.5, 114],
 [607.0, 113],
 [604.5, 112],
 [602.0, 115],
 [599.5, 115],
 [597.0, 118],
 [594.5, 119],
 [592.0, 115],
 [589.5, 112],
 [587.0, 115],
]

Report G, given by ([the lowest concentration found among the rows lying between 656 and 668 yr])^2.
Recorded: 16384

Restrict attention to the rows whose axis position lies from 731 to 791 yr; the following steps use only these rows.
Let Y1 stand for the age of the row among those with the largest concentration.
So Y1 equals 732.0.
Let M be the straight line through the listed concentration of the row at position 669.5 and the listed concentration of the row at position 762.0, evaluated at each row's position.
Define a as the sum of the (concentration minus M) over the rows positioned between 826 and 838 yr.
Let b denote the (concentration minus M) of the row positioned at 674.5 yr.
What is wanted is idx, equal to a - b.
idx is -43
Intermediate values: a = -41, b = 3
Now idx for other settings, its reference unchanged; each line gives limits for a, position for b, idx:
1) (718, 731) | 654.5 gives 19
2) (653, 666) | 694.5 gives -30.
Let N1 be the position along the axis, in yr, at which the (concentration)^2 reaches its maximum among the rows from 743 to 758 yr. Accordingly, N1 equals 744.5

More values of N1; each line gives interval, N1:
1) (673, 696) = 687.0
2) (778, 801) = 799.5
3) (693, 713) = 699.5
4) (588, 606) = 594.5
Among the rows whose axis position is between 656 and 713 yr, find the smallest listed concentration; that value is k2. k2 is 120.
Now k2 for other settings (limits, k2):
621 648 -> 129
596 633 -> 112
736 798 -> 57.6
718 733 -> 125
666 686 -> 129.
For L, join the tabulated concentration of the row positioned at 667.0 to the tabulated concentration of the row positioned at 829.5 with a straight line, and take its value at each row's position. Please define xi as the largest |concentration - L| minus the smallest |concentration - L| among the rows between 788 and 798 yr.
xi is 35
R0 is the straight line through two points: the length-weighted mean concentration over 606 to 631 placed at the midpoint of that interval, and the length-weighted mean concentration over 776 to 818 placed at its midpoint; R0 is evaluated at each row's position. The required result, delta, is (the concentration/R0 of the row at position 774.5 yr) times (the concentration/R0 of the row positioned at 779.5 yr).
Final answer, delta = 0.72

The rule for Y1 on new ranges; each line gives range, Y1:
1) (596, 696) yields 687.0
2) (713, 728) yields 724.5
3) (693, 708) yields 699.5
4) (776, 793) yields 777.0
